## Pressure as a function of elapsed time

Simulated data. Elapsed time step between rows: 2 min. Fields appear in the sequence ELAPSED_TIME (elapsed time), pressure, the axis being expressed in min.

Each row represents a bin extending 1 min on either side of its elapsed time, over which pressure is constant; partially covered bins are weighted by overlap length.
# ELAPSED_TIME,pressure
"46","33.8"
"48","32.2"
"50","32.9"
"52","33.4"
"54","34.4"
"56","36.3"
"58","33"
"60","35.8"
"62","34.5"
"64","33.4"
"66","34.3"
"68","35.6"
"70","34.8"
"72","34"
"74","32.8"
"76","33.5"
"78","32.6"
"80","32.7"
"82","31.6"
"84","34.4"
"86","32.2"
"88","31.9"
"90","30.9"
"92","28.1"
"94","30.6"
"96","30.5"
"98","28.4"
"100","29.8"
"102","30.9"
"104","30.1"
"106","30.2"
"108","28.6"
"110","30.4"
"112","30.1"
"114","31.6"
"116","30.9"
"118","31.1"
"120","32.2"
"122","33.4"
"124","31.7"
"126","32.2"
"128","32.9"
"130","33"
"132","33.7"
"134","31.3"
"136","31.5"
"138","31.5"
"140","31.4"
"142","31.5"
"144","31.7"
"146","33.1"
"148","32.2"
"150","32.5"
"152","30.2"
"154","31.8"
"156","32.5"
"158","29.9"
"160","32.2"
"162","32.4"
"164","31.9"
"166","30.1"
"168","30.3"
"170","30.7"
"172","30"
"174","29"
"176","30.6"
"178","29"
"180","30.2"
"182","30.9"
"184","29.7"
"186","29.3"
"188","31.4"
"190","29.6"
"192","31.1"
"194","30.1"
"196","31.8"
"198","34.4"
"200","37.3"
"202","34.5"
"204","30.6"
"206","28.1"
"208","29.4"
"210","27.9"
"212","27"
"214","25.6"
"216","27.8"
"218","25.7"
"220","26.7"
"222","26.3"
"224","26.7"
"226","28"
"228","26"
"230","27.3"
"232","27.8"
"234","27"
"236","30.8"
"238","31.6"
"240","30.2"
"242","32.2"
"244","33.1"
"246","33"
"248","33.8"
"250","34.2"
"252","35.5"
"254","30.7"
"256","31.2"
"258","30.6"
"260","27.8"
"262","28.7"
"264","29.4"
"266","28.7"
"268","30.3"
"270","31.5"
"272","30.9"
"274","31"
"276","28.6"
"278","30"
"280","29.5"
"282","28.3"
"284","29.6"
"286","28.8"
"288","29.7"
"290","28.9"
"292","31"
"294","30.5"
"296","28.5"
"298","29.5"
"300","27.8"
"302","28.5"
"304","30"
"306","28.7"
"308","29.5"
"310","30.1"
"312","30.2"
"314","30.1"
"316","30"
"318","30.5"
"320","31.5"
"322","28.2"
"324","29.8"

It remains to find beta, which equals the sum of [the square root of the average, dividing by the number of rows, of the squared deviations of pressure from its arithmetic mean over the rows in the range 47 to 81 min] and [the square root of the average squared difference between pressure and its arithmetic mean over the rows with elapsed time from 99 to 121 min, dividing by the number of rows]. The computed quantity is 2.1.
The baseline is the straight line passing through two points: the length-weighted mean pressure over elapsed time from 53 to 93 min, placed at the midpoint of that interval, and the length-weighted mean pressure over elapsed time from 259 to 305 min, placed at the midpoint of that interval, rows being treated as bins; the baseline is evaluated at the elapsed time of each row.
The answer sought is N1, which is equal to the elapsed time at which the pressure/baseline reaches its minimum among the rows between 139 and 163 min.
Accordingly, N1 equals 158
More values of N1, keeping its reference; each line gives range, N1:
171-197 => 174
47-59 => 48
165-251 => 214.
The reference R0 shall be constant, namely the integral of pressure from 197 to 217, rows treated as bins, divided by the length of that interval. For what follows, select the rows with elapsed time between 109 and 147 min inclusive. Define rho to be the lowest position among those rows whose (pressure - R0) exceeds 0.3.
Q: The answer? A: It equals 114 min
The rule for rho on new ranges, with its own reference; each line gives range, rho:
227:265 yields 236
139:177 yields 140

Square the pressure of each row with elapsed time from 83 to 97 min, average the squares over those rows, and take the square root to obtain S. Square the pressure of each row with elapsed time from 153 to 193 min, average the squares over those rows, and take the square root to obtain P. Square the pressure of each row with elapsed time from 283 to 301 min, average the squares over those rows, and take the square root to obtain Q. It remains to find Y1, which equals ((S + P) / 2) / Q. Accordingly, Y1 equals 1.054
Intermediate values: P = 30.6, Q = 29.4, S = 31.3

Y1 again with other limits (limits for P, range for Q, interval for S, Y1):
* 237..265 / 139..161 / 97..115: 0.971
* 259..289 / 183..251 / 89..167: 1.013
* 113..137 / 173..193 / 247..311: 1.034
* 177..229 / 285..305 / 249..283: 1.023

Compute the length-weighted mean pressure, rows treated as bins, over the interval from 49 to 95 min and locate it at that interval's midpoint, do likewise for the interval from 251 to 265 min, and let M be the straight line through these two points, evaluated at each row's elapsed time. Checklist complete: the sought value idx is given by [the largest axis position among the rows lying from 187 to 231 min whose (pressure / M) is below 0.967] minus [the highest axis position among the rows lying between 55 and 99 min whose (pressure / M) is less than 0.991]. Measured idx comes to 132 min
